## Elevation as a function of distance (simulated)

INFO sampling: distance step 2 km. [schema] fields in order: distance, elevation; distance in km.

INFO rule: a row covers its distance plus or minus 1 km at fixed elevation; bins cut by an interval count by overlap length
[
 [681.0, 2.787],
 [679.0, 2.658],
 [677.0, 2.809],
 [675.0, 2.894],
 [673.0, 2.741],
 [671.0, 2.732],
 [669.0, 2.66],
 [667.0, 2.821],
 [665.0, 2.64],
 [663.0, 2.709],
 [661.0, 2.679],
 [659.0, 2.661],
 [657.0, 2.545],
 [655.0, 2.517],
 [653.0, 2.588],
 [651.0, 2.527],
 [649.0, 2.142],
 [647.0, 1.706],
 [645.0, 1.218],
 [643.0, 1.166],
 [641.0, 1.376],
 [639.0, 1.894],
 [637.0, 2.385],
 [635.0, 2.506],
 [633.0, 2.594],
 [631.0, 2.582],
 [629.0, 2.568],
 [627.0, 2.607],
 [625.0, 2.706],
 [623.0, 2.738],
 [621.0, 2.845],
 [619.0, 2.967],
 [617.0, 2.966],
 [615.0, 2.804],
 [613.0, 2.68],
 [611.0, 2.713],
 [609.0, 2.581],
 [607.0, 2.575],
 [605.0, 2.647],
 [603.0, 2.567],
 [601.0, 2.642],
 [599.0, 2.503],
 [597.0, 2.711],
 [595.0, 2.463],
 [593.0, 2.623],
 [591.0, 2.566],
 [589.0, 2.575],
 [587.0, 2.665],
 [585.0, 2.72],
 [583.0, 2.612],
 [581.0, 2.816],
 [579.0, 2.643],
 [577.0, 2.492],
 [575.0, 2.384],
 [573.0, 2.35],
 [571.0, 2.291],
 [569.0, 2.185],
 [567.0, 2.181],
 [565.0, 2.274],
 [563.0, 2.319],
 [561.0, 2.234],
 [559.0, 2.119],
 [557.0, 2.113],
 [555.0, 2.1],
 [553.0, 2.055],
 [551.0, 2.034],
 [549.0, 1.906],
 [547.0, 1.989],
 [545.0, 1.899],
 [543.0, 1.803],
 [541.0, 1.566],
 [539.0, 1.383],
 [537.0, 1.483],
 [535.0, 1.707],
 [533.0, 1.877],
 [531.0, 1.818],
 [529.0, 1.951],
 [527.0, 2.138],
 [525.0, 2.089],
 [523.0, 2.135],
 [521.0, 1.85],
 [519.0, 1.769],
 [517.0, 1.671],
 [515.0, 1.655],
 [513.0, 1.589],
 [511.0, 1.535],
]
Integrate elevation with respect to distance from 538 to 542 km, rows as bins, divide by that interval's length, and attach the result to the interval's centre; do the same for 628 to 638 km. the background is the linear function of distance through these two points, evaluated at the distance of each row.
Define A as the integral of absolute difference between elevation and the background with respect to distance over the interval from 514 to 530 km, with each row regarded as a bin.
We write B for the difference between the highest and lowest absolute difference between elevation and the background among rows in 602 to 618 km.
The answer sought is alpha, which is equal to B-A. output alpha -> -9.9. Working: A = 10.2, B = 0.29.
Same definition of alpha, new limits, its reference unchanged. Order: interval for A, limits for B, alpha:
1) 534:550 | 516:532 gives -3.4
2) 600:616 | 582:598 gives -6.1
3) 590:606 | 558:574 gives -7.1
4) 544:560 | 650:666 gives -6.6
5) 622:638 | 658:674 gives -2.2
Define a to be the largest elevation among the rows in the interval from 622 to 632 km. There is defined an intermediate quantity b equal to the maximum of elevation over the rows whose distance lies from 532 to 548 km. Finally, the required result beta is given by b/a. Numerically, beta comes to 0.73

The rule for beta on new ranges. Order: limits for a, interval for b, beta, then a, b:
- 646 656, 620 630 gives 1.10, 2.588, 2.845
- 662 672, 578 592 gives 1.00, 2.821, 2.816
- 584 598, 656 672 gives 1.04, 2.72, 2.821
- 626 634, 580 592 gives 1.08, 2.607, 2.816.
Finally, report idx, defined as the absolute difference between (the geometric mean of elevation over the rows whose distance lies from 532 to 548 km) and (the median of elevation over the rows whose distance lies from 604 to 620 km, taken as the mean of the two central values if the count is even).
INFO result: 1.0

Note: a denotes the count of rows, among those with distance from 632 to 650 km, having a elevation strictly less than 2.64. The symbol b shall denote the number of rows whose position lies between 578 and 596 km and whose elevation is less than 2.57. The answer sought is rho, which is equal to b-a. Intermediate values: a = 9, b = 2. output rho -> -7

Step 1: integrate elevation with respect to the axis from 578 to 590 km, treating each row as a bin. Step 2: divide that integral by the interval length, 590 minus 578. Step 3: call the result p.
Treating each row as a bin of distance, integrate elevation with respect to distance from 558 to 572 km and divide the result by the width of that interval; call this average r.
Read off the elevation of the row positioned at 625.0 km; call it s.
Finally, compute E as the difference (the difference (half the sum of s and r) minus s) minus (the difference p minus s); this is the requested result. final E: -0.2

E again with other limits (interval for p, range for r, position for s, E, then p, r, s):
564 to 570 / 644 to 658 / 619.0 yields 0.4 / 2.21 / 2.18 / 2.967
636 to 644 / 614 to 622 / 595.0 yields 1.0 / 1.71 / 2.90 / 2.463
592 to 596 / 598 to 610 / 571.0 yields -0.1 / 2.54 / 2.59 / 2.291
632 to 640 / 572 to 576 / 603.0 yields 0.1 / 2.34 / 2.37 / 2.567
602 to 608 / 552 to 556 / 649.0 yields -0.5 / 2.60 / 2.08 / 2.142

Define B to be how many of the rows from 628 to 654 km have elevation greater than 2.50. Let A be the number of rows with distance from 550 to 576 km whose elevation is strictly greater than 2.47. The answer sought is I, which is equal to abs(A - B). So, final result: 6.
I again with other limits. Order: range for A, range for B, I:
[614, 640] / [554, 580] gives 10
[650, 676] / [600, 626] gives 0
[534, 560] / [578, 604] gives 12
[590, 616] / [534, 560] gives 12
